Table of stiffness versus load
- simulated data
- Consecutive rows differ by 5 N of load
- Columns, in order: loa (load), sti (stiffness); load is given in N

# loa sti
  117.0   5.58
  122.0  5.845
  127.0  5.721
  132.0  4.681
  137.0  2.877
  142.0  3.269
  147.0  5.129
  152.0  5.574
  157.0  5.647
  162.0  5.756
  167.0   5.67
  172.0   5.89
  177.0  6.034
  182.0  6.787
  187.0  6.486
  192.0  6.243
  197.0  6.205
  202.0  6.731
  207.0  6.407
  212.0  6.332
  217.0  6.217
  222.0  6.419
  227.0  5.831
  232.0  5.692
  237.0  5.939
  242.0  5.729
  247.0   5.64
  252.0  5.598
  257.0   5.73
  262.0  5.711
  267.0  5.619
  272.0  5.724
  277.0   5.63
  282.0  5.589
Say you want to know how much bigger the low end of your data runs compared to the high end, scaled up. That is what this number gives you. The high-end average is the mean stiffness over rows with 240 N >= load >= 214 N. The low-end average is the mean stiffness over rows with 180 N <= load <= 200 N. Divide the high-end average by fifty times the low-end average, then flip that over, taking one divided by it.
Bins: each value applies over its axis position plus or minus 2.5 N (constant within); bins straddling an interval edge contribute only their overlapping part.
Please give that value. 53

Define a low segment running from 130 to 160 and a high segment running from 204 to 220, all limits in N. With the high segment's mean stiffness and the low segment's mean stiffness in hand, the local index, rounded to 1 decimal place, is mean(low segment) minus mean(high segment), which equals -1.8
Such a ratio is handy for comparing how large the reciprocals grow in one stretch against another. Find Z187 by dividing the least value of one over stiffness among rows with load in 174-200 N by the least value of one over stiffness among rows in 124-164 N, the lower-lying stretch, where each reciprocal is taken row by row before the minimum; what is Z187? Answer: 0.85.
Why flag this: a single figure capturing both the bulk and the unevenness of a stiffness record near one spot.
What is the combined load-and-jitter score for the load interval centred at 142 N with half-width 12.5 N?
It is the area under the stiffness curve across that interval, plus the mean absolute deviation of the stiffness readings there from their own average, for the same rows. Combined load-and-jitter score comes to 109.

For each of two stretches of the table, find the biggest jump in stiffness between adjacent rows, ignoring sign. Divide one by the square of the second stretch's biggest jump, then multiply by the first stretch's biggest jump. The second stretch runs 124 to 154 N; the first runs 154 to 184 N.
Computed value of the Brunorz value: 0.22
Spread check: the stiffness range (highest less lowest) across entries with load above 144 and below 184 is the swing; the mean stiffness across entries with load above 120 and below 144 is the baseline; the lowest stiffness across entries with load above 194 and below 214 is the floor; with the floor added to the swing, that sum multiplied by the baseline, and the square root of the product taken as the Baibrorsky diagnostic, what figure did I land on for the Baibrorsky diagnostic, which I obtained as 5.93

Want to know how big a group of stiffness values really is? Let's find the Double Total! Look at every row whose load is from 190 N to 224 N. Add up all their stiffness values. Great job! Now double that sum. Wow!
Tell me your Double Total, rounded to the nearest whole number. 89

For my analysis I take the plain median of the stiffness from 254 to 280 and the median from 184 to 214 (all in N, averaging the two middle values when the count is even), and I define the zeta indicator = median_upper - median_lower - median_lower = -7.0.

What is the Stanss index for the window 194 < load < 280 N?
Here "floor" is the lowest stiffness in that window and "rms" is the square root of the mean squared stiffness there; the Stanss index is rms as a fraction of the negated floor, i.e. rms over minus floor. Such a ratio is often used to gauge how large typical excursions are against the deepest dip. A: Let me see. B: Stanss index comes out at -1.06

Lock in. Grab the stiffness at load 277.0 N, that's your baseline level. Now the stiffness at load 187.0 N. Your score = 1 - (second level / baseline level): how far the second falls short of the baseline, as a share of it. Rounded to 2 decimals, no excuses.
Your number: -0.15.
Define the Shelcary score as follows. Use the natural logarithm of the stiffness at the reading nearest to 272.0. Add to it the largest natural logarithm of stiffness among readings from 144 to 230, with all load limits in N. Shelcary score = 3.66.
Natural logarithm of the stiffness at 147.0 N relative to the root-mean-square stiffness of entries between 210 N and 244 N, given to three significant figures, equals -0.162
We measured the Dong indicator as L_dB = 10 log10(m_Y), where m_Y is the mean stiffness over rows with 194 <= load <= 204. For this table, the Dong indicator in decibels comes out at 8.1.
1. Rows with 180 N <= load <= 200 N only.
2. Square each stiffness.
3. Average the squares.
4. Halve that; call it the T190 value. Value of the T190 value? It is 20.7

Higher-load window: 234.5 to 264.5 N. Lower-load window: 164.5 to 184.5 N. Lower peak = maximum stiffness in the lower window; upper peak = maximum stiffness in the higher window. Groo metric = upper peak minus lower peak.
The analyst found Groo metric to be -0.85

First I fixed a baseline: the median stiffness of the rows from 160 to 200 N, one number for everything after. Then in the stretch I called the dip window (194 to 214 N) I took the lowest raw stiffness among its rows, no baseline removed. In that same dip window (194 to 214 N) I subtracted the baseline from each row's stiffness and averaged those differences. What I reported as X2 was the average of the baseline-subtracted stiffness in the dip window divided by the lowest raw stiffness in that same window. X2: 0.05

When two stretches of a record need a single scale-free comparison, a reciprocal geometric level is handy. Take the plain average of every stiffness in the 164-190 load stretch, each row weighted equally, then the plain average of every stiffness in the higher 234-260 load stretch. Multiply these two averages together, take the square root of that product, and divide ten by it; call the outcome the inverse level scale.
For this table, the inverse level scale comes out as 1.68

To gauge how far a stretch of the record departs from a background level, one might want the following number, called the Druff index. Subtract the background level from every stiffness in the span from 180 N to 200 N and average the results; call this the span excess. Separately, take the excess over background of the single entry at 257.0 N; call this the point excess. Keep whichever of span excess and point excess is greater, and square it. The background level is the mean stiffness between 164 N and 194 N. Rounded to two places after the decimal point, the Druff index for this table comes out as 0.06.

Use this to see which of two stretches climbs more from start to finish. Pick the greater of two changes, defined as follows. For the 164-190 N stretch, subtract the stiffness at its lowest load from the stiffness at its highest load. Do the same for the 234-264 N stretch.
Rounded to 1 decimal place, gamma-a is 0.8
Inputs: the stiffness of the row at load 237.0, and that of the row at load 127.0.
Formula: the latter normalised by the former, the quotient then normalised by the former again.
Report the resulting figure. 0.16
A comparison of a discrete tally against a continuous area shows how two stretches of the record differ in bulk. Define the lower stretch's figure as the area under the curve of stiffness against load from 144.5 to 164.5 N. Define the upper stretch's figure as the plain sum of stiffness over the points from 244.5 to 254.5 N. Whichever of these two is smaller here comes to 11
